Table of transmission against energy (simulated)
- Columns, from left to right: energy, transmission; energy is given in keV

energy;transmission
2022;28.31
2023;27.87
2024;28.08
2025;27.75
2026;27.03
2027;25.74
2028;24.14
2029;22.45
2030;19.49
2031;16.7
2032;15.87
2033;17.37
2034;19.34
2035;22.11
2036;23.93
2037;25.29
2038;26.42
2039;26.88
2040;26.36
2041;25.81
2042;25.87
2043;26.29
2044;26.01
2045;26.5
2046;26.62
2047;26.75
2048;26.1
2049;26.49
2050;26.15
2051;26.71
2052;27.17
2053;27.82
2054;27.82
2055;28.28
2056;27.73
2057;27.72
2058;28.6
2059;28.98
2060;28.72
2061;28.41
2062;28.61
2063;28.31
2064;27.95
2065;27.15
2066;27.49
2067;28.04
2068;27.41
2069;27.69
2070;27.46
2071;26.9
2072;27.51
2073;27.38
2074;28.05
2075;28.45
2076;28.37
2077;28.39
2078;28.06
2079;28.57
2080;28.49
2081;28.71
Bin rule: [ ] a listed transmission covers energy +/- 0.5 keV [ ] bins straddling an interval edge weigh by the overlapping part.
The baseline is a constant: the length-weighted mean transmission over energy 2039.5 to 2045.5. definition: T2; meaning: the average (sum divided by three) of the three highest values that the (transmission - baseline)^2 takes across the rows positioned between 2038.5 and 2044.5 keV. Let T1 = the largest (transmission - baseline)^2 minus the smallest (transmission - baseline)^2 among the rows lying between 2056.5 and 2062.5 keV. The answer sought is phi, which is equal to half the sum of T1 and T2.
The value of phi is 2.9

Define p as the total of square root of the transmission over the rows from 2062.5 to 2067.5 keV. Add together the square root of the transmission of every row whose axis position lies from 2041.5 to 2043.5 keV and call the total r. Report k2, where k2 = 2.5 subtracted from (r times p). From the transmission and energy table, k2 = 267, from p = 26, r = 10.2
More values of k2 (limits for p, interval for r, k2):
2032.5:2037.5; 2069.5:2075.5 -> 729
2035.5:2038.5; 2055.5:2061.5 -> 479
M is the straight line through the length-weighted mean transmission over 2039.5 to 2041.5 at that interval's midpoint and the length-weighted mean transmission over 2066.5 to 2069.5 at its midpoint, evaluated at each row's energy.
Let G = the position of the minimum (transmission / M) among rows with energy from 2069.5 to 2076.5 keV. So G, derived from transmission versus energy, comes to 2071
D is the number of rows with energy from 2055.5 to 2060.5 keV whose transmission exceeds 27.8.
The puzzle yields 3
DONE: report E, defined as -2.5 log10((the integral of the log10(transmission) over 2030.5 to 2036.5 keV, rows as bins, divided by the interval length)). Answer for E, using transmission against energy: -0.27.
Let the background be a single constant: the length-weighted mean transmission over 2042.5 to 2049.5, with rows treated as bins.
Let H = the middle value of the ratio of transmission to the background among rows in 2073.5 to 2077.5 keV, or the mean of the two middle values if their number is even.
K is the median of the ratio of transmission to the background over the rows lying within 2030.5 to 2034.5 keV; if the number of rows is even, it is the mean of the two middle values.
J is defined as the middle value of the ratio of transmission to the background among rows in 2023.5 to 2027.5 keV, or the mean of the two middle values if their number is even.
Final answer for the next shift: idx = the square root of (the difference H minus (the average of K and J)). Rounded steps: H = 1.08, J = 1.04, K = 0.65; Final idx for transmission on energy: 0.48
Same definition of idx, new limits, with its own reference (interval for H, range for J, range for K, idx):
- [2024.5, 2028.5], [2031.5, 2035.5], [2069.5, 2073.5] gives 0.36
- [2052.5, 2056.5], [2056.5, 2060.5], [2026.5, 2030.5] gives 0.26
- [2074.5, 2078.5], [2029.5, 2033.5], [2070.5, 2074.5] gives 0.48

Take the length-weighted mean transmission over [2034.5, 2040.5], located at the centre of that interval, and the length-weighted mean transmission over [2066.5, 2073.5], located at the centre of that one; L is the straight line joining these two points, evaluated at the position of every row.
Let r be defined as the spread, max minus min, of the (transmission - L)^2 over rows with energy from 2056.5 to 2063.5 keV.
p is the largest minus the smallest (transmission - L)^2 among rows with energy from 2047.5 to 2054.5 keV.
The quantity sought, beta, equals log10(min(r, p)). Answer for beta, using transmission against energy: 0.38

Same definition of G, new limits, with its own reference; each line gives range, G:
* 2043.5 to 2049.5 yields 2048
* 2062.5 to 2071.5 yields 2071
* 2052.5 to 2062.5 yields 2057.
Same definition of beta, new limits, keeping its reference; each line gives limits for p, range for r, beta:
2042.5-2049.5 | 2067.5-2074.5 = -0.37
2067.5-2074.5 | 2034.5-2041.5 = -0.37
